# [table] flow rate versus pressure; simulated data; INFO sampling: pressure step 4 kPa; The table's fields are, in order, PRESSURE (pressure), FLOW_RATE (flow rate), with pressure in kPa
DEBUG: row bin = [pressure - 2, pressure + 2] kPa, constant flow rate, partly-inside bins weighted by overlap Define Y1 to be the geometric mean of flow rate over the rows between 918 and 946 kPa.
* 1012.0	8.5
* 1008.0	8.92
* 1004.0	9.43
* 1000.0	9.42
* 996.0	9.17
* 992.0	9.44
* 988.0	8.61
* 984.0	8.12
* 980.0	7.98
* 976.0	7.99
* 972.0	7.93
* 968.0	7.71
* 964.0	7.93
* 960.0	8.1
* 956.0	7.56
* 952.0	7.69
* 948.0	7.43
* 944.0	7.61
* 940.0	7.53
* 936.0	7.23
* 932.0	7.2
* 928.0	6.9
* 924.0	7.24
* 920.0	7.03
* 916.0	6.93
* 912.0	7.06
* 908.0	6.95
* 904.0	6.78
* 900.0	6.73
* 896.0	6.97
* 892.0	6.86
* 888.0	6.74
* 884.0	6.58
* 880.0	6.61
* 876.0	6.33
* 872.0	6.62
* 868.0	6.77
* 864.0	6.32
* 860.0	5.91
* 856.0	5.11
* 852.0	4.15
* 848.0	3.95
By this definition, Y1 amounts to 7.2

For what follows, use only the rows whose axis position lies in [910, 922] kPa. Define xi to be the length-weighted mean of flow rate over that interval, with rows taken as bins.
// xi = 7.0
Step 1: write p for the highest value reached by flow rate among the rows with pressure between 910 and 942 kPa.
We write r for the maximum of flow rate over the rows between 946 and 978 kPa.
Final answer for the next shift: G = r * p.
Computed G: 61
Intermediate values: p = 7.53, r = 8.1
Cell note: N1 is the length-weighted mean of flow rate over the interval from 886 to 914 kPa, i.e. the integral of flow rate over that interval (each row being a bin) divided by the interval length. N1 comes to 6.9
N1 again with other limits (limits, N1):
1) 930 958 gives 7.5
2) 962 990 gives 8.0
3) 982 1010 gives 9.0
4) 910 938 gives 7.1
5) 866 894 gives 6.6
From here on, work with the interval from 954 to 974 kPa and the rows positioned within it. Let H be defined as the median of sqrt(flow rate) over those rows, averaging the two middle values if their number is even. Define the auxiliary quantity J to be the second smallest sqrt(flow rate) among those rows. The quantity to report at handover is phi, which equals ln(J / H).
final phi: -0.014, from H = 2.82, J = 2.78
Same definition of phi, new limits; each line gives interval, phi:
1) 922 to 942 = -0.002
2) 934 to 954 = -0.007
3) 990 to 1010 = -0.013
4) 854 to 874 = -0.034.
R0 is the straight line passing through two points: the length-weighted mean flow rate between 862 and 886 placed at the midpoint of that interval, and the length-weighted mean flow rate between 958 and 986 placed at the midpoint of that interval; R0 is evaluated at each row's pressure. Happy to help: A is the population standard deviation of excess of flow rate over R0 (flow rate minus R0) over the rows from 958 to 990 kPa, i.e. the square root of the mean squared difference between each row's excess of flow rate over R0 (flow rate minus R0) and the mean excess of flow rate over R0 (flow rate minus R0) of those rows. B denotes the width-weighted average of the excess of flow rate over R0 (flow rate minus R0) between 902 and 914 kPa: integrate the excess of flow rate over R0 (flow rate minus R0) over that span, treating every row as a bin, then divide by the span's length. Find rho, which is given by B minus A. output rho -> -0.3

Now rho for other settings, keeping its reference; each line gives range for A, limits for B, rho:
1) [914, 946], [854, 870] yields -0.5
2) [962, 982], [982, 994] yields 0.4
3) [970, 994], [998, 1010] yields 0.4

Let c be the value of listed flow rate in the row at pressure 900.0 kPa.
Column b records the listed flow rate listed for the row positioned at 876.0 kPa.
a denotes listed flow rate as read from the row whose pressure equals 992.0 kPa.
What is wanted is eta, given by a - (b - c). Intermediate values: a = 9.44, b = 6.33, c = 6.73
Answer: 9.8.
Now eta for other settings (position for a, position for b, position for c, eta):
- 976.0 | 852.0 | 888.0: 10.6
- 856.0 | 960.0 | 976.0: 5.0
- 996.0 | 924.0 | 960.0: 10.0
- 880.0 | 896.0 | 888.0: 6.4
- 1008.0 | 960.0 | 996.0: 10.0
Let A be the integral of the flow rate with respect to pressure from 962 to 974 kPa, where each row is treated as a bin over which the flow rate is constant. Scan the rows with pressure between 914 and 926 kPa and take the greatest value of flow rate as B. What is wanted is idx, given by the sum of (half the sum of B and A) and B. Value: 58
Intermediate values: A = 94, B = 7.24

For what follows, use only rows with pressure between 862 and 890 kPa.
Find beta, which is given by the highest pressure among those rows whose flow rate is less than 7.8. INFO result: 888.0 kPa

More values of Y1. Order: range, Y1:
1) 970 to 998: 8.4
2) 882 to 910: 6.8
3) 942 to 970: 7.7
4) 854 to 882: 6.2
